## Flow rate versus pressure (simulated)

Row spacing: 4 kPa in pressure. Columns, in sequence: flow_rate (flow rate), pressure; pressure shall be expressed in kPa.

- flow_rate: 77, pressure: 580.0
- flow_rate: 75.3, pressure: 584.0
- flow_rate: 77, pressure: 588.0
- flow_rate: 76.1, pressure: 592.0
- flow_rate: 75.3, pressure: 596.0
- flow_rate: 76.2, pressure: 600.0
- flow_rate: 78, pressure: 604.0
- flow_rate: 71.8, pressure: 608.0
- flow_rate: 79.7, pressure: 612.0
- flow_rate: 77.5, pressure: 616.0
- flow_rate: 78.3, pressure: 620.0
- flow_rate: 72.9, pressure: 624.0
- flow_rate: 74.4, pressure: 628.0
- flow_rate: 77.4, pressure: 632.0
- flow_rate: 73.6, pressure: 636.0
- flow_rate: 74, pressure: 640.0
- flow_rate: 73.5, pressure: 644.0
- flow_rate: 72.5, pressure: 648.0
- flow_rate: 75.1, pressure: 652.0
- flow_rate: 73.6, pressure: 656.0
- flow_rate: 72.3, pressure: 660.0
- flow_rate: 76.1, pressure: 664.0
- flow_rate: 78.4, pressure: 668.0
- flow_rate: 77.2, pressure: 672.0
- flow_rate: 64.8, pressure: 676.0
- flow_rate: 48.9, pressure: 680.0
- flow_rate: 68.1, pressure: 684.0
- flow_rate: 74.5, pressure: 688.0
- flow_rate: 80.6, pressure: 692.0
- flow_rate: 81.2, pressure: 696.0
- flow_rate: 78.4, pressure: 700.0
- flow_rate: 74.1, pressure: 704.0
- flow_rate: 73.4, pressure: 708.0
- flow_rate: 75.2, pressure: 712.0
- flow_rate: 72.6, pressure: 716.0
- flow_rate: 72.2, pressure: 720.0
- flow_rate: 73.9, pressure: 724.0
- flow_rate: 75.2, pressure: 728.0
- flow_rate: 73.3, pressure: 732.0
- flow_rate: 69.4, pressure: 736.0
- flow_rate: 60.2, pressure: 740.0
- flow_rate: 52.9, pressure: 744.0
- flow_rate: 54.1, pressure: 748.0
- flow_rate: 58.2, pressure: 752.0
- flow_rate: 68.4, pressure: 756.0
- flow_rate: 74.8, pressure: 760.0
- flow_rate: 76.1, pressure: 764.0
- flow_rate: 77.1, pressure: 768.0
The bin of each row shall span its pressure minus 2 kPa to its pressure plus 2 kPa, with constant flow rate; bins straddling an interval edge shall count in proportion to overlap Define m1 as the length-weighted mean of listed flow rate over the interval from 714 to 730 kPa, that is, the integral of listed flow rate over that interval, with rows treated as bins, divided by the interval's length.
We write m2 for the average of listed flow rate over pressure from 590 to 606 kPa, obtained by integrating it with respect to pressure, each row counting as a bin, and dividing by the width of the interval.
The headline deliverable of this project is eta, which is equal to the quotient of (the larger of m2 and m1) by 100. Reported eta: 0.764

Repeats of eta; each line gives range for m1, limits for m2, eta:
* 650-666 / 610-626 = 0.771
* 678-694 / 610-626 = 0.771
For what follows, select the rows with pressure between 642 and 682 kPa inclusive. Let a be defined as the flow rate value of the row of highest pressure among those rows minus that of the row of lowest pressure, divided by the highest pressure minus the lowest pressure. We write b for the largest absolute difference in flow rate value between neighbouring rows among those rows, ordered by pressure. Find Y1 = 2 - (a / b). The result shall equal 2.04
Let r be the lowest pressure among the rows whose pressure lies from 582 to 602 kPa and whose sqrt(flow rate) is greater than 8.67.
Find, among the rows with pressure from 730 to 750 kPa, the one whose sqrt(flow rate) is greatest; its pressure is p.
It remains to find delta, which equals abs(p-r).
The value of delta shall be 148 kPa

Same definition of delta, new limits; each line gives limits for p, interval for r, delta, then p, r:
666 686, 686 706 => 24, 668.0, 692.0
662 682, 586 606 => 80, 668.0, 588.0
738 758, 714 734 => 28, 756.0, 728.0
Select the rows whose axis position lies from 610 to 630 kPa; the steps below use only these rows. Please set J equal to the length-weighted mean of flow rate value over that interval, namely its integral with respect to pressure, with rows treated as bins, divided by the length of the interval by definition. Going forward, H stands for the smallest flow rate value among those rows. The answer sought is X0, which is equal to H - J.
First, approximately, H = 72.9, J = 77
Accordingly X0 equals -4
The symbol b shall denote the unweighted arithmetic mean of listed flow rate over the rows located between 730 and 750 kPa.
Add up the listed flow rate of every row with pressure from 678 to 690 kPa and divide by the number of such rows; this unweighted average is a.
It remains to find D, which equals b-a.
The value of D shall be -2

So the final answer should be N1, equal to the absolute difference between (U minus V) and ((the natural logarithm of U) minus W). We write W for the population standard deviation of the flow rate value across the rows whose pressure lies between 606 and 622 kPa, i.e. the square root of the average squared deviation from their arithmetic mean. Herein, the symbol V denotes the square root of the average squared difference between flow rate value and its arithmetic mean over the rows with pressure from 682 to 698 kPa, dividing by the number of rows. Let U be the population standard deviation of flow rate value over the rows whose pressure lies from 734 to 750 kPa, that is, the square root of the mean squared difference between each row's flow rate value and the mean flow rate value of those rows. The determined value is 2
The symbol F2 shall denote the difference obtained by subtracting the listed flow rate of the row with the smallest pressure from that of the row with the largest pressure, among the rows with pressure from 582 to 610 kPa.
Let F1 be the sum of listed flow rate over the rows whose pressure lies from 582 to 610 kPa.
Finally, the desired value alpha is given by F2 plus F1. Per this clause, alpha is 526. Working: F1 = 530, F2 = -3.5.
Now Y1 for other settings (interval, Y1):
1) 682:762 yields 1.99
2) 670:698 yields 1.99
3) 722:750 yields 2.09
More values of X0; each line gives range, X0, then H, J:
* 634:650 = -1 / 72.5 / 73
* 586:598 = -1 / 75.3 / 76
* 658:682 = -21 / 48.9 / 70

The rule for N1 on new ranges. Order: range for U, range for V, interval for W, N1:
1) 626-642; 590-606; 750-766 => 7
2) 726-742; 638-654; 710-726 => 4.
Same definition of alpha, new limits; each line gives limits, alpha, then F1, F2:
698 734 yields 663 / 668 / -5.1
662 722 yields 1092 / 1096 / -3.9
